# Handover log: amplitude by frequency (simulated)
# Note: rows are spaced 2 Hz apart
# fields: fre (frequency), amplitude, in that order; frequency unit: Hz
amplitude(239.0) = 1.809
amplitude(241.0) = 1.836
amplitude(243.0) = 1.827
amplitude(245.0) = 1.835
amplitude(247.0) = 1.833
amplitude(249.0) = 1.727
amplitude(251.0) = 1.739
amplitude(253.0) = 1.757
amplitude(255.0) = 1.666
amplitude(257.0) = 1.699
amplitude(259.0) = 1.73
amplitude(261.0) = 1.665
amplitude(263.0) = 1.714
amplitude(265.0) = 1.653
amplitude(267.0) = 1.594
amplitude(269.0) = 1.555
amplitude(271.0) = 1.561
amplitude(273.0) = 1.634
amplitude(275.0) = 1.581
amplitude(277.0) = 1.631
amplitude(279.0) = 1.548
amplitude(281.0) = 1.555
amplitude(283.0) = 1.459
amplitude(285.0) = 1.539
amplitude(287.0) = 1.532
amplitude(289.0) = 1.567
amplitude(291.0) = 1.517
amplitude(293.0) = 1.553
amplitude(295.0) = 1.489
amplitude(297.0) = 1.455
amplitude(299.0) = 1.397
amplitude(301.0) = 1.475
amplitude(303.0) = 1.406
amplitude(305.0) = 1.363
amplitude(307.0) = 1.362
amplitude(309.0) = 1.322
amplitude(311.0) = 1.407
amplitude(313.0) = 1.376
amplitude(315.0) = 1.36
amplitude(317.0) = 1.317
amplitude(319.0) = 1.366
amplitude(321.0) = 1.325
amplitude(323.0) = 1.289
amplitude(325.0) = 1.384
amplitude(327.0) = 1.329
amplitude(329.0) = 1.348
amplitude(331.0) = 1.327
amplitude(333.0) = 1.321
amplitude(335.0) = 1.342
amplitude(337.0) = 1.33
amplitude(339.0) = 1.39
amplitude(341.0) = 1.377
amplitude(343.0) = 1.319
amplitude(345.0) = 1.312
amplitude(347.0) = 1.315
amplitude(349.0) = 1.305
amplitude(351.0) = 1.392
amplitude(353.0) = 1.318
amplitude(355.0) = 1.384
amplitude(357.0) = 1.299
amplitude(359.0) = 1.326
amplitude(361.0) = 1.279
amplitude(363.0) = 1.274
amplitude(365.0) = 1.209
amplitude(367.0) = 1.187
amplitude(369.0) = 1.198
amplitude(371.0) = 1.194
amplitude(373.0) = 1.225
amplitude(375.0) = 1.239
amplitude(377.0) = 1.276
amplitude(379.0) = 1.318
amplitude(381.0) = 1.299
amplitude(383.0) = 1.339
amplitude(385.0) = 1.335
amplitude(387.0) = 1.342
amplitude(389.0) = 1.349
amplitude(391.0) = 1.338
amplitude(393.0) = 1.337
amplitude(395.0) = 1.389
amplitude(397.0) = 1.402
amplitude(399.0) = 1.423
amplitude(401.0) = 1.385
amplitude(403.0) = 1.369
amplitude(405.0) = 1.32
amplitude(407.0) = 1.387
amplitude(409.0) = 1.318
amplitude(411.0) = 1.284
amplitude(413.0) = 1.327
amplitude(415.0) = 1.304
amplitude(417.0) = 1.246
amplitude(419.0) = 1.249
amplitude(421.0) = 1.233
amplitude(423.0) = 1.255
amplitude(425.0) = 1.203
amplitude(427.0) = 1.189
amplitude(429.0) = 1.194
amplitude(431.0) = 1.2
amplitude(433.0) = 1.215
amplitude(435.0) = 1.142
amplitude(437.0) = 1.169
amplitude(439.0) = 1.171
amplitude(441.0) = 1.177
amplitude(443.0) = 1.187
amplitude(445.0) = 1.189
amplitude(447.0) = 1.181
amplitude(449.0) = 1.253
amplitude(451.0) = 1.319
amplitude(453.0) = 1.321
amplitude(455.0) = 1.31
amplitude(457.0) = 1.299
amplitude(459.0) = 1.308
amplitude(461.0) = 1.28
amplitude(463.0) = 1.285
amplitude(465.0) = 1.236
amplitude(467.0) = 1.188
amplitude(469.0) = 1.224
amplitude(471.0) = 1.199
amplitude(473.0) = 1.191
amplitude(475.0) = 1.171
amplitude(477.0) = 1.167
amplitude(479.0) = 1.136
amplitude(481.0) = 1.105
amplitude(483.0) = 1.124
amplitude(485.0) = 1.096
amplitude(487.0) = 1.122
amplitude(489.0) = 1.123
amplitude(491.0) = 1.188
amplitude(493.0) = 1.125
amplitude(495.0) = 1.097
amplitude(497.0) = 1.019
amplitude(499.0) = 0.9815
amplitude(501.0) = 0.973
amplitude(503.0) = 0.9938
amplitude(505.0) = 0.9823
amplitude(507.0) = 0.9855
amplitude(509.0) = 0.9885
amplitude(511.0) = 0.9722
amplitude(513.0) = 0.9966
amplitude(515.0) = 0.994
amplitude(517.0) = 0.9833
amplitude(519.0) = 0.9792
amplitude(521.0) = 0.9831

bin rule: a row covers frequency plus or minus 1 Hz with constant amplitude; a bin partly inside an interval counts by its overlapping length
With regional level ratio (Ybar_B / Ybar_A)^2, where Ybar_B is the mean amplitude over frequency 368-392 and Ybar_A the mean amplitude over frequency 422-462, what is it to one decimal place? 1.1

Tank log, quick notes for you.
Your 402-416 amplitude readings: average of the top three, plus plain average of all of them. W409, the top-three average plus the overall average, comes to 2.7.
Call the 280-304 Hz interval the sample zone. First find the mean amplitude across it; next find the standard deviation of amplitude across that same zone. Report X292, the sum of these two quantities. 1.55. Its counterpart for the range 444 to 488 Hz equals 1.29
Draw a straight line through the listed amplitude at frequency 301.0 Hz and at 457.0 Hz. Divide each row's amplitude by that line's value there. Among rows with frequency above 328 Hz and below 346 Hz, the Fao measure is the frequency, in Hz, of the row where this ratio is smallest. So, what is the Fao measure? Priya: 333.0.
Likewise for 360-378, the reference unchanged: 367.0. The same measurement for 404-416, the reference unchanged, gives 411.0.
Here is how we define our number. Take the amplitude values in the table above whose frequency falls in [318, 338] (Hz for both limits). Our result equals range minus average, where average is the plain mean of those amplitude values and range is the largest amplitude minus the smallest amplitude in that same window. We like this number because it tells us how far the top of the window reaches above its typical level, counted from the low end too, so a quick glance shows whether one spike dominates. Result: -1.24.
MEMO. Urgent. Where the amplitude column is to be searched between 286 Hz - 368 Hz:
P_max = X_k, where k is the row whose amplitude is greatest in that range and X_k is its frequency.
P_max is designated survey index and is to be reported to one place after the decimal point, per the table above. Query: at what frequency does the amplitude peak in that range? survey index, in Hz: 289.0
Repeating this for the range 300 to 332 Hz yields 301.0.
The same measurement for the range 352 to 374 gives 355.0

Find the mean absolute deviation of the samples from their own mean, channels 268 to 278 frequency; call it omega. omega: 0.032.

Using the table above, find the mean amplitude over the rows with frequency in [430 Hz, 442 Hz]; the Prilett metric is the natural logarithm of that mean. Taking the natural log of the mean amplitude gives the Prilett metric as 0.16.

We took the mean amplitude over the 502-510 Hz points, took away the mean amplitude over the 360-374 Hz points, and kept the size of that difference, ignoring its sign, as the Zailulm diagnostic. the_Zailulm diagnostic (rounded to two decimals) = 0.24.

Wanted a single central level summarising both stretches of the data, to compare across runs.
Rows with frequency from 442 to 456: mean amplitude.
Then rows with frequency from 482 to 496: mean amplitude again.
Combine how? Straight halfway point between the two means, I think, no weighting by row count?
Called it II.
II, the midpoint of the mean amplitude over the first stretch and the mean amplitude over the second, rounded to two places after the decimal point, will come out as 1.19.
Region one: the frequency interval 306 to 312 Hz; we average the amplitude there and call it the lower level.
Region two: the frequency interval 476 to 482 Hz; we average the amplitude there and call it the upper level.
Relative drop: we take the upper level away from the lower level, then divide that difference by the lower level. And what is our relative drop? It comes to 0.17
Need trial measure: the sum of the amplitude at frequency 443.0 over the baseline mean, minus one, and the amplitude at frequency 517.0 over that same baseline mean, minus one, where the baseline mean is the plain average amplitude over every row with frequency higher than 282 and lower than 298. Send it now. -0.6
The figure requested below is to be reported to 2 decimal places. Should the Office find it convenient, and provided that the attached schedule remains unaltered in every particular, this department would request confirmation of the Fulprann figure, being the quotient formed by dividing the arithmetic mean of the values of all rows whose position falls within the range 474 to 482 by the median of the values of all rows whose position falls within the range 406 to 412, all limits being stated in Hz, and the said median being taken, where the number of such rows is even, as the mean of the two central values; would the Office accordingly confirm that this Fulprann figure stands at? 0.87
